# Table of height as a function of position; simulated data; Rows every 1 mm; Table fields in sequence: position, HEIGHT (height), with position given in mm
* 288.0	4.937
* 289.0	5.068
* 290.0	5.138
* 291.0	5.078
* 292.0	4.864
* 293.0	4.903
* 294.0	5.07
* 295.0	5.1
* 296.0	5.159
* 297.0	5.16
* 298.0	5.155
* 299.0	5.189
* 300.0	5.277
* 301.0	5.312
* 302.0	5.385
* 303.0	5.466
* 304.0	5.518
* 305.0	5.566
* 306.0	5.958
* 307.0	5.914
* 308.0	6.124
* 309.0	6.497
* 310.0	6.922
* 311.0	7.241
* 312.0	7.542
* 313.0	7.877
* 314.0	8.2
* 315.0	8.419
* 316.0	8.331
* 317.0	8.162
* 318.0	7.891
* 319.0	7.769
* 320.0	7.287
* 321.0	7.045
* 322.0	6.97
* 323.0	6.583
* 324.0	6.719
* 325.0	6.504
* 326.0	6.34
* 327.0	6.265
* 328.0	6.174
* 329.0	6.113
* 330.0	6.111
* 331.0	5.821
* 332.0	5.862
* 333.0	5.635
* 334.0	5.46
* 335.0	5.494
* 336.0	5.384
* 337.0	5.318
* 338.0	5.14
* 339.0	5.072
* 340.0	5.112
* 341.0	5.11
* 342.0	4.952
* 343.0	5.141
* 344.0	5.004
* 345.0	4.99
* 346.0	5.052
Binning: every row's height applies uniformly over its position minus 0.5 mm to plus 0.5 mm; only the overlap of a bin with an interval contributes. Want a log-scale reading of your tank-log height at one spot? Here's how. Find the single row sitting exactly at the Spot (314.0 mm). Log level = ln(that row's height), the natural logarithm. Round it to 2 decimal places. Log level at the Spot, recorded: 2.10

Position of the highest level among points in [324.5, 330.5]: 325.0 mm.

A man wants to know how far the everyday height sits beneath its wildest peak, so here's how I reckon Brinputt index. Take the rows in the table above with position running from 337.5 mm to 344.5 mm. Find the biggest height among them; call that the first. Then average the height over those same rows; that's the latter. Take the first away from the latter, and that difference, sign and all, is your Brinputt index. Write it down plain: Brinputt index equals -0.07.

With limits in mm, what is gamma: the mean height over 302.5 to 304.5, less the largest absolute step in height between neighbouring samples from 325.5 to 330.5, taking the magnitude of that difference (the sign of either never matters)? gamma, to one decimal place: 5.4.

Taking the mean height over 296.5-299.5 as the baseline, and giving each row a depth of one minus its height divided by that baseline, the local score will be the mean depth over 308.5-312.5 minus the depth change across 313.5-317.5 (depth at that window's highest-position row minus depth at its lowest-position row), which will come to -0.37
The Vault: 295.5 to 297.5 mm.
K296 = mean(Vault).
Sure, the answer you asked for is 5.2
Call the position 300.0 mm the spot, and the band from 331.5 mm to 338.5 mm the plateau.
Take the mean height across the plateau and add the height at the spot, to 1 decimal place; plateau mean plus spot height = 10.7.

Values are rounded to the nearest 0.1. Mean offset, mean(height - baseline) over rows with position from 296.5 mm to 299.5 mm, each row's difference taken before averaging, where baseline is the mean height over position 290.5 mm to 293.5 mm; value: 0.2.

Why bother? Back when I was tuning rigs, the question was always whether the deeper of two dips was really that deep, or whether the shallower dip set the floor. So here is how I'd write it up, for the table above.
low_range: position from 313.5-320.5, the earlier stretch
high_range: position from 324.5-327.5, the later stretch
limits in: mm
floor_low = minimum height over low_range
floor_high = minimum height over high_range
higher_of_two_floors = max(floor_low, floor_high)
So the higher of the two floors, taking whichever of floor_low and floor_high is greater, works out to 7.3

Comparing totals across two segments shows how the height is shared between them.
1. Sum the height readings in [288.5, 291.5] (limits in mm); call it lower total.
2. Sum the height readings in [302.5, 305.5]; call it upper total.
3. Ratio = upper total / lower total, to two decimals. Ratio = 1.08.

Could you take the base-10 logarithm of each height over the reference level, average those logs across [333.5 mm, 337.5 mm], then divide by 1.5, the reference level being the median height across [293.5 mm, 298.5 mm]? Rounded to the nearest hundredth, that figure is 0.01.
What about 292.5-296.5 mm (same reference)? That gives -0.01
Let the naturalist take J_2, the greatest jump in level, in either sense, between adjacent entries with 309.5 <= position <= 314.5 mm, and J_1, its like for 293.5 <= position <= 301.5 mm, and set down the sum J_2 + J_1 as 0.42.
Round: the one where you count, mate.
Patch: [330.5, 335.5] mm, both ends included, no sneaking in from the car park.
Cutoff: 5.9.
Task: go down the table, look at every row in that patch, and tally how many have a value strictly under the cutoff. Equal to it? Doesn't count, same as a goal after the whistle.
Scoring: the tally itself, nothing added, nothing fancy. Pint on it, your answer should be 5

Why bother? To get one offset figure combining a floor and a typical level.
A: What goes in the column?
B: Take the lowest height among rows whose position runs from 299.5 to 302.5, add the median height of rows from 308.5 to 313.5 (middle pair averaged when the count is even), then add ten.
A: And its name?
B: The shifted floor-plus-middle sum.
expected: 22.5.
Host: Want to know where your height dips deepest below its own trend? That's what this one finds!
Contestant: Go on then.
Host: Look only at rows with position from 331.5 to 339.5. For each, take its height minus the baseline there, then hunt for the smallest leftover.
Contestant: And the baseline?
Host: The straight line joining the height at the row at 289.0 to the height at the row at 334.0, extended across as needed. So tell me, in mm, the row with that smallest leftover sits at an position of 339.0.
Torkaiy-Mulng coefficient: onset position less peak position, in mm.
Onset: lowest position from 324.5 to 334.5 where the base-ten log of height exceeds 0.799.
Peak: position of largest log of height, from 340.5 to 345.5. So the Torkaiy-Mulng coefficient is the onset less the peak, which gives -18 mm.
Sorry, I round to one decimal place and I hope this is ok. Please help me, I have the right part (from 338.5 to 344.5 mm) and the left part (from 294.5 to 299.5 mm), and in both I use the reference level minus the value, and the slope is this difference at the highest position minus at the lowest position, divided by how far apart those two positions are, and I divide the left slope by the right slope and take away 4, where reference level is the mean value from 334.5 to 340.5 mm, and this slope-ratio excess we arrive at -5.6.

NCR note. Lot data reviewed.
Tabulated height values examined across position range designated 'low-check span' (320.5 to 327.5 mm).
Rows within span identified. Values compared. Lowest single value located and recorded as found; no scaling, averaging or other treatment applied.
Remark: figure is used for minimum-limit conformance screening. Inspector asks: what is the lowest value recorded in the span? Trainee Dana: 6.265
